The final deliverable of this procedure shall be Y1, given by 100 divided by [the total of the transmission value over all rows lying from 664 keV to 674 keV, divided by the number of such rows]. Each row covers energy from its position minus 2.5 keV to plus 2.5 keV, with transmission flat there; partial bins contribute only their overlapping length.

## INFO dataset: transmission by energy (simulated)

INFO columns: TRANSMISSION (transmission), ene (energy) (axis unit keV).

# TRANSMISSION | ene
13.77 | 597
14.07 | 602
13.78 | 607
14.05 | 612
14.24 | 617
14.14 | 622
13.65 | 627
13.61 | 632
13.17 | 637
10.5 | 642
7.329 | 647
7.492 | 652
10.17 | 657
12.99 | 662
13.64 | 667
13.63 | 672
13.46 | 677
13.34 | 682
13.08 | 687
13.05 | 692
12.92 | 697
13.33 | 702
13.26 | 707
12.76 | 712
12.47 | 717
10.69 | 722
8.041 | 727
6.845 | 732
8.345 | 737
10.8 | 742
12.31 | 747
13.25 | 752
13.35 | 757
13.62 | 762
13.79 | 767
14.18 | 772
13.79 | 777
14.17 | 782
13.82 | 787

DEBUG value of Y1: 7.3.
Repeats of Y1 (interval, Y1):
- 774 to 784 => 7.2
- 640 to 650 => 11.2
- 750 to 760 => 7.5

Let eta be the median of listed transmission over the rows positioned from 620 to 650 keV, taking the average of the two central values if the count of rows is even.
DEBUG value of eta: 13.4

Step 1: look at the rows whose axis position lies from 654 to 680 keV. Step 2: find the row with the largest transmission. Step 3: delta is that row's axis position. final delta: 667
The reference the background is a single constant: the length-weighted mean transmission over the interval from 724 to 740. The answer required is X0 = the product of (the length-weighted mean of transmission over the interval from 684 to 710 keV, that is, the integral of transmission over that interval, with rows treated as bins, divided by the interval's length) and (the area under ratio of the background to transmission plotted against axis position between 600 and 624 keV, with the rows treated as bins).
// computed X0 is 178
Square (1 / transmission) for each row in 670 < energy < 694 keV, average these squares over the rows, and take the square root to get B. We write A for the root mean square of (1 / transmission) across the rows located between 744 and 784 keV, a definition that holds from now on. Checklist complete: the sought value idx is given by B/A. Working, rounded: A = 0.07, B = 0.075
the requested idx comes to 1.02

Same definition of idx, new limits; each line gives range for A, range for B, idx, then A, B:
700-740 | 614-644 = 0.75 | 0.10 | 0.077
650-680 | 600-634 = 0.79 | 0.09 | 0.072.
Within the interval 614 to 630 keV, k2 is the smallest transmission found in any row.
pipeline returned 13.65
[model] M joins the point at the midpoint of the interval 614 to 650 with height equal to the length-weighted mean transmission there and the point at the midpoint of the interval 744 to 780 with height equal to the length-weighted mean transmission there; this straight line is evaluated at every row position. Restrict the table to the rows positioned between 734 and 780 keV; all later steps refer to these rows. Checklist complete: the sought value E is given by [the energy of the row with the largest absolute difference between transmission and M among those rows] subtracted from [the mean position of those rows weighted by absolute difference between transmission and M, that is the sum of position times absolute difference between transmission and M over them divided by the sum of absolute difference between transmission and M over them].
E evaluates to 7.1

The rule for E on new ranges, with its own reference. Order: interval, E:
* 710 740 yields -2.0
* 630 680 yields 4.3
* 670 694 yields 6.4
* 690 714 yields 1.5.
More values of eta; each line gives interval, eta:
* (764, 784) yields 14.0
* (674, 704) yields 13.2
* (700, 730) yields 12.6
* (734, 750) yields 10.8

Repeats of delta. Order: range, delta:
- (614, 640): 617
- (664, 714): 667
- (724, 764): 762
